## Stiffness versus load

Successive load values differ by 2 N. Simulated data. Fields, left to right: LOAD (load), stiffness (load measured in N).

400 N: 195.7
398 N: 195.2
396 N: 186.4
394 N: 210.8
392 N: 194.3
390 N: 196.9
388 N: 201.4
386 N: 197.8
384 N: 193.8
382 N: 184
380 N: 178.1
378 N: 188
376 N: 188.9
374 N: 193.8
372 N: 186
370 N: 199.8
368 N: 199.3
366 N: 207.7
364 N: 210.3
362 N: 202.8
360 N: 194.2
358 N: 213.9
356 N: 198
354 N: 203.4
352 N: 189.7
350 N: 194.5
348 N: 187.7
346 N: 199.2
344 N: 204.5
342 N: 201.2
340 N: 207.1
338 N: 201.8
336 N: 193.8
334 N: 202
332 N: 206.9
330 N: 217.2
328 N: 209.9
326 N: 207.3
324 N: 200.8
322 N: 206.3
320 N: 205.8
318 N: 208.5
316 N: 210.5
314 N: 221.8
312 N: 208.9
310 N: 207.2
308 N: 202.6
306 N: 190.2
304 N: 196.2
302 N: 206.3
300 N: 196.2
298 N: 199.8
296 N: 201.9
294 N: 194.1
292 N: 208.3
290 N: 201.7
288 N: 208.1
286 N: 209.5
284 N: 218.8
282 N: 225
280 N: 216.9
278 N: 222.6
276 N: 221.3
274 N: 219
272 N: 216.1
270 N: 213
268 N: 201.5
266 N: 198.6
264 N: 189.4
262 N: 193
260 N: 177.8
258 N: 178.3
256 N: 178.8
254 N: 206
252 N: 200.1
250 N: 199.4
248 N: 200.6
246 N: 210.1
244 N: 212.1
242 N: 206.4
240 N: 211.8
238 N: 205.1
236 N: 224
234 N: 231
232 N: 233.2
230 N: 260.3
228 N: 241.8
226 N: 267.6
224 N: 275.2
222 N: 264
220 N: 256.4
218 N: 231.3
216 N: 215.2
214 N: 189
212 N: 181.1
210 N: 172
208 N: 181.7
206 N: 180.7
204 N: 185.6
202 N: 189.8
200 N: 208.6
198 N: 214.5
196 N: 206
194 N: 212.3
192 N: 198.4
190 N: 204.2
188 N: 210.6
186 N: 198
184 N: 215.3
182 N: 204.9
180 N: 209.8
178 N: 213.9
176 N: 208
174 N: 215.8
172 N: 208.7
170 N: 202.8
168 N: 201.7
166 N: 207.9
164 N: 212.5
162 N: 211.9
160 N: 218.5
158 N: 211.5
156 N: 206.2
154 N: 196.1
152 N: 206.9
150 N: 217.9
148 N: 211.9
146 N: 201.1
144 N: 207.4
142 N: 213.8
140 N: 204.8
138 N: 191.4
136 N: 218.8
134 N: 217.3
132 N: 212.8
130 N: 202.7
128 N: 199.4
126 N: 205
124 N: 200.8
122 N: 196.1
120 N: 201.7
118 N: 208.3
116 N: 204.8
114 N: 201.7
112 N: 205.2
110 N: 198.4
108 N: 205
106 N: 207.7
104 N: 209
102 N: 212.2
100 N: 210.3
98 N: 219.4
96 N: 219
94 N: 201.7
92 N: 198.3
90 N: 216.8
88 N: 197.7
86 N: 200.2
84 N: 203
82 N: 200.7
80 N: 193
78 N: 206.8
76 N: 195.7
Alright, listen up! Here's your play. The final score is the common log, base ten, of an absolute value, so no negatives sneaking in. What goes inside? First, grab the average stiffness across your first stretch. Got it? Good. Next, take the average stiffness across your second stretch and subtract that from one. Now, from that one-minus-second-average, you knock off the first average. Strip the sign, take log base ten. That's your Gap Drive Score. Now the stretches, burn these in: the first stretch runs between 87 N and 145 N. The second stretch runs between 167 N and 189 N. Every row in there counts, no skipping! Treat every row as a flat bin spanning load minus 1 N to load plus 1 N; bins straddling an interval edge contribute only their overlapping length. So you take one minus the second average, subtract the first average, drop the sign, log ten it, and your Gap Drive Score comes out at 2.62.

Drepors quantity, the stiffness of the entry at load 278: 222.6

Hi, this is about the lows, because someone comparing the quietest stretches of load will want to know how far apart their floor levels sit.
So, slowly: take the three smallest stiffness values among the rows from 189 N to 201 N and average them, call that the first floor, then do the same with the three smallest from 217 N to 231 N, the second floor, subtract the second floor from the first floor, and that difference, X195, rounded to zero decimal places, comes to -40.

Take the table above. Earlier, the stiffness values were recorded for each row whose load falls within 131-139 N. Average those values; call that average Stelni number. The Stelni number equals 210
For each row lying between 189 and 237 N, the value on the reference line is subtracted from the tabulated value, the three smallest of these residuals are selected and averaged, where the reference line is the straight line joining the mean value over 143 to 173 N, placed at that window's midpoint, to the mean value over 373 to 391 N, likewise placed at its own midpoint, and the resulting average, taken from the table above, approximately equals -26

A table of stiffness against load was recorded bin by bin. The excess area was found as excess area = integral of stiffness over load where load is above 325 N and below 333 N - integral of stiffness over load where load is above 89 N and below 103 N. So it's -1273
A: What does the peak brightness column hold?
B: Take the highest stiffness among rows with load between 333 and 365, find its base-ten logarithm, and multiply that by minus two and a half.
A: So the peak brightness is -5.83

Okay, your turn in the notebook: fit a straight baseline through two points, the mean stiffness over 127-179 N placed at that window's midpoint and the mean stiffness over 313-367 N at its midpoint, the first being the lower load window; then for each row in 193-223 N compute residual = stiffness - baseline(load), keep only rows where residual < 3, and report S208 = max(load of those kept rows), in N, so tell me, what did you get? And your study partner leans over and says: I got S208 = 214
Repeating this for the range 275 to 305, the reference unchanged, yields 304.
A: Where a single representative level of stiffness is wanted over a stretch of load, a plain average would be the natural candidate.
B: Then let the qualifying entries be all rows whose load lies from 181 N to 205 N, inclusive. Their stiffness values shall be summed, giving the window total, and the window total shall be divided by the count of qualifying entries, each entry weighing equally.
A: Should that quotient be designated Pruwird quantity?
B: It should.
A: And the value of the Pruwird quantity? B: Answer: 204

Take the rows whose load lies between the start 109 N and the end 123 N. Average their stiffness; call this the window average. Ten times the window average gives 2023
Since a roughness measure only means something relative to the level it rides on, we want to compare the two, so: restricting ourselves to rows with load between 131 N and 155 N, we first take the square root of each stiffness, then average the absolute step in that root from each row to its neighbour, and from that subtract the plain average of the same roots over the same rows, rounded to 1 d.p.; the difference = -14.1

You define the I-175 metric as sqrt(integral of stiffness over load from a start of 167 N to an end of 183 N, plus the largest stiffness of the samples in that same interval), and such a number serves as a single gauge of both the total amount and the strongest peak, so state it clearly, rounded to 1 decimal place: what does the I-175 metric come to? 59.6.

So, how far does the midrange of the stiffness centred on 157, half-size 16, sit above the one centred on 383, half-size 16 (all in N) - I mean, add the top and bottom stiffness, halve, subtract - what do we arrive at 13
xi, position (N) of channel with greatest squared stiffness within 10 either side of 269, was 278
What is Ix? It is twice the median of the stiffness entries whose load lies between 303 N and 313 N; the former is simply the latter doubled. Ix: 405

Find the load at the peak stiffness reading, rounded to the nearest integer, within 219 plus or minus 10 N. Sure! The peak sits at 224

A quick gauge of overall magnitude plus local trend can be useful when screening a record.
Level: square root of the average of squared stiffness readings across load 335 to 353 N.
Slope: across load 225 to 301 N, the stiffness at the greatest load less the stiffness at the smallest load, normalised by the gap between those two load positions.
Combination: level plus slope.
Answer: 197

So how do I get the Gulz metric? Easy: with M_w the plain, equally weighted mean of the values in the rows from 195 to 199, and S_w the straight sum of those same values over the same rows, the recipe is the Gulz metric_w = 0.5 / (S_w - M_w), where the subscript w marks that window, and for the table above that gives 0.0024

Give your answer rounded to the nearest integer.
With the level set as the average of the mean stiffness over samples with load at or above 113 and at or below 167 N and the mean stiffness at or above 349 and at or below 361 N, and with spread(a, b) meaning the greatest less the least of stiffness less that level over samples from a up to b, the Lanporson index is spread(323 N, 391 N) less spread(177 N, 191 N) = 22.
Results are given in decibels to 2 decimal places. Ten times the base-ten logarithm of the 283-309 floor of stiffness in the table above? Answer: 22.79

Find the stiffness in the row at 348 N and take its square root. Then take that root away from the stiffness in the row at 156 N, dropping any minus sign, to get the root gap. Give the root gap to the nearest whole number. 192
